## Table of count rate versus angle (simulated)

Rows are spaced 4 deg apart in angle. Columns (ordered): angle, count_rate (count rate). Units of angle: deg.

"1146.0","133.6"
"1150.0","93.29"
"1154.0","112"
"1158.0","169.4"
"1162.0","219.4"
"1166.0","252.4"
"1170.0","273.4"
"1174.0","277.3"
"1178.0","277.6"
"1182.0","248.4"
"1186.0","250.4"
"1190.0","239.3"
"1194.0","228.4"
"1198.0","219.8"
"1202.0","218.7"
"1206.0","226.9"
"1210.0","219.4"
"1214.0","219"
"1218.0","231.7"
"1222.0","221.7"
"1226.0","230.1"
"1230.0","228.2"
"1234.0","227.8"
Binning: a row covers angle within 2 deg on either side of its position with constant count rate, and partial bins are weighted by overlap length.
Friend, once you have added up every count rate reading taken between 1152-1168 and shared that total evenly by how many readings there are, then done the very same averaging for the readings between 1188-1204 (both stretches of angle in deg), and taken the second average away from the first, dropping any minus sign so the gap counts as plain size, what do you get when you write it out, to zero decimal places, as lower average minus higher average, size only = 38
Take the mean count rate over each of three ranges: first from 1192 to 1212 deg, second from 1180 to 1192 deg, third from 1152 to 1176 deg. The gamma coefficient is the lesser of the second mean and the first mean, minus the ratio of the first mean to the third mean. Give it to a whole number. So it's 222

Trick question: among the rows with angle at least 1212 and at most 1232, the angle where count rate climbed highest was 1218.0 deg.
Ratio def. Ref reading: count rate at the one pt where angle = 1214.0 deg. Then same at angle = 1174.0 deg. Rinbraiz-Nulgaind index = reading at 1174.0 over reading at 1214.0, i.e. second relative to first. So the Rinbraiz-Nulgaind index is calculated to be 1.3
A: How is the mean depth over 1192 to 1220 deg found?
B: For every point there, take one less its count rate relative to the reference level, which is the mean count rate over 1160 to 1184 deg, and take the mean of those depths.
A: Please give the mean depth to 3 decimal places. 0.134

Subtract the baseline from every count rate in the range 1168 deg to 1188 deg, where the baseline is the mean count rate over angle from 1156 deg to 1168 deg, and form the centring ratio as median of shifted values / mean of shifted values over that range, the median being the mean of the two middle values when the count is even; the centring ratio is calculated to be 1.15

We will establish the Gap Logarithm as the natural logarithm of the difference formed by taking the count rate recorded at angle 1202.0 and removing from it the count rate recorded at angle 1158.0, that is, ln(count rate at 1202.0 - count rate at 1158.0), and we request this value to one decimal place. 3.9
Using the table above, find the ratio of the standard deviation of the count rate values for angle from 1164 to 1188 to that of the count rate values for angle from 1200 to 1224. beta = 2.7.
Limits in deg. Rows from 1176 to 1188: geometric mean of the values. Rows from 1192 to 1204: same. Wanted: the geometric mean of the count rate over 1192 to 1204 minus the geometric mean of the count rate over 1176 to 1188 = -36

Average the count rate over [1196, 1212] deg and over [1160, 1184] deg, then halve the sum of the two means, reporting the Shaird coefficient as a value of 240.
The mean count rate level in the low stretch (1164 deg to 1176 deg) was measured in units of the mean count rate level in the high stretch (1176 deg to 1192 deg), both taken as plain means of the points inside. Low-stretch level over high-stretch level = 1.05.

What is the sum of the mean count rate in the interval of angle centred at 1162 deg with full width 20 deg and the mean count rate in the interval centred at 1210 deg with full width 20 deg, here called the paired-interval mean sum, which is 428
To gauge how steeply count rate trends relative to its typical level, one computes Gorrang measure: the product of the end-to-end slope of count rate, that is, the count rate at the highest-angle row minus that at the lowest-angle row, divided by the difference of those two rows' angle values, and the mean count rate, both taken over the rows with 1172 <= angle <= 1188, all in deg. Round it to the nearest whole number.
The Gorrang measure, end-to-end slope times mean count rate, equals -591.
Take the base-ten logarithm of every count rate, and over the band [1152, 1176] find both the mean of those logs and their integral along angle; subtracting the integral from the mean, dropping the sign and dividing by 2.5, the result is 21.3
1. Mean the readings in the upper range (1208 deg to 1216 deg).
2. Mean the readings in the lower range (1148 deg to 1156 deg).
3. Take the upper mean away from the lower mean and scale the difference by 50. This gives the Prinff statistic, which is -5828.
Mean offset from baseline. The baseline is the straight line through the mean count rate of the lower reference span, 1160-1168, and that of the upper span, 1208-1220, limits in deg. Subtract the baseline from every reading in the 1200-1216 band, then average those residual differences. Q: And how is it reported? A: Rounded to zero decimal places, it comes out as -4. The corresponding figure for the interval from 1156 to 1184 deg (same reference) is 11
